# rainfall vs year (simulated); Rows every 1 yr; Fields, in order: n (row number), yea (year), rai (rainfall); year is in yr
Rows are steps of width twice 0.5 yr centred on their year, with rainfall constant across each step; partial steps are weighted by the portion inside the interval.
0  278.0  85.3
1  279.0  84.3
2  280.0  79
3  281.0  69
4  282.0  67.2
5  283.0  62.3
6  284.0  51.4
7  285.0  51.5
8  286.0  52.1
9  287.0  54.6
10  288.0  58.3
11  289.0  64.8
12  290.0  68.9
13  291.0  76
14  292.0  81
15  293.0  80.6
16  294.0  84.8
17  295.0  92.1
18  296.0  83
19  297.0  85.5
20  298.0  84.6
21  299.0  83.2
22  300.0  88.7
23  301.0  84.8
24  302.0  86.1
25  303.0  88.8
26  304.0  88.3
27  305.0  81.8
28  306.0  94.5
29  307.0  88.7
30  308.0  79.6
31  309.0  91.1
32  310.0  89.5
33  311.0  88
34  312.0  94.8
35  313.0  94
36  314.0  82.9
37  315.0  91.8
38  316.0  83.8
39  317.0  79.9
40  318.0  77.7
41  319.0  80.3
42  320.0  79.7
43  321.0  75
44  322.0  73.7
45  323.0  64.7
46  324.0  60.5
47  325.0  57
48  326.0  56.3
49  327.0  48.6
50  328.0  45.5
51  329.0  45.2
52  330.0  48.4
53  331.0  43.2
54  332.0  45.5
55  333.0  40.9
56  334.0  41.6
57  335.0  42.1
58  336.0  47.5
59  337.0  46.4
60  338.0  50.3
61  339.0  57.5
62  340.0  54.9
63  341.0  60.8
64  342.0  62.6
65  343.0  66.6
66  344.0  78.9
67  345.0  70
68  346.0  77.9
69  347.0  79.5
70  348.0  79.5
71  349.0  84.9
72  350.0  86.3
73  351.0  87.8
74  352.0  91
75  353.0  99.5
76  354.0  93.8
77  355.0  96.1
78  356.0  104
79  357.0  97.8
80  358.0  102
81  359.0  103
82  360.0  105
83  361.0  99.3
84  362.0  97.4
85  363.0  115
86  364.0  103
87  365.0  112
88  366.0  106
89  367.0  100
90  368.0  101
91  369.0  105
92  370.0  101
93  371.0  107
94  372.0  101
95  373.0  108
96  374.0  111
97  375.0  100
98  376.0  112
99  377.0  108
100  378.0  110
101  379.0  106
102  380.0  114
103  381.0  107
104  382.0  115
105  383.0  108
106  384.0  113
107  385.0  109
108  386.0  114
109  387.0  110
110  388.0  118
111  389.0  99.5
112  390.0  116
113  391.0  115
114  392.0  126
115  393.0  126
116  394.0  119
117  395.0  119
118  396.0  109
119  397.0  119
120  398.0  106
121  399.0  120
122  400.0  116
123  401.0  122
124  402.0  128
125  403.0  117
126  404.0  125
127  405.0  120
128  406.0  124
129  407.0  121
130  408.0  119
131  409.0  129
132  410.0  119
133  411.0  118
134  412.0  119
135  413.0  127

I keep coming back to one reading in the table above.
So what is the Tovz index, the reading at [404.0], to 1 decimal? 125.0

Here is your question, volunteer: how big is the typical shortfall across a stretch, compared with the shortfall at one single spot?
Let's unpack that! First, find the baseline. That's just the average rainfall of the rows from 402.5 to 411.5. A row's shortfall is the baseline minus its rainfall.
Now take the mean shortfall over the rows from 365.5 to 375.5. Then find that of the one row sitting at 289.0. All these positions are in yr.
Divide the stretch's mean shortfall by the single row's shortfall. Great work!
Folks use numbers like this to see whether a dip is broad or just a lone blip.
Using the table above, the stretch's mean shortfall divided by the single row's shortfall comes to 0.31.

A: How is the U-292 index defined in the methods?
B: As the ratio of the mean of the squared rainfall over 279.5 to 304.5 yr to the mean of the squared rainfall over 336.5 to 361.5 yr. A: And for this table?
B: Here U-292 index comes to 0.83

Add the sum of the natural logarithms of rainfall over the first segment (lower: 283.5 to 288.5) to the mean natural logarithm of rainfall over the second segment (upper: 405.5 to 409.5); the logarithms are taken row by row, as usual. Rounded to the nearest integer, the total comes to 25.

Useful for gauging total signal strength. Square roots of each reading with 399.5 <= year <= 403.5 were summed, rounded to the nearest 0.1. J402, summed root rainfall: 43.9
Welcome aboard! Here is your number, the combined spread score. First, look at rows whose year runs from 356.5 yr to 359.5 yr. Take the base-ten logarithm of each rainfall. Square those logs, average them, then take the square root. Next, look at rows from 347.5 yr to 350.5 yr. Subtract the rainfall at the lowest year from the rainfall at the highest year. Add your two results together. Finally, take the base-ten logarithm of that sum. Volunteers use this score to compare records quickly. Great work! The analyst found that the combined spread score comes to 0.94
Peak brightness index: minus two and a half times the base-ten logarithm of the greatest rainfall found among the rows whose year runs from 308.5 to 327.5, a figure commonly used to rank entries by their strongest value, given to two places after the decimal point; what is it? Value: -4.94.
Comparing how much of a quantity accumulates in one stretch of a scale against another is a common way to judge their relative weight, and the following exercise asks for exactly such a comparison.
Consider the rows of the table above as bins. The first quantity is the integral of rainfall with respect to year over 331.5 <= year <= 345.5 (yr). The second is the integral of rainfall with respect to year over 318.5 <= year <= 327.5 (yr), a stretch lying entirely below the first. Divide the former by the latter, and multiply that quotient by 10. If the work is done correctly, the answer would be 13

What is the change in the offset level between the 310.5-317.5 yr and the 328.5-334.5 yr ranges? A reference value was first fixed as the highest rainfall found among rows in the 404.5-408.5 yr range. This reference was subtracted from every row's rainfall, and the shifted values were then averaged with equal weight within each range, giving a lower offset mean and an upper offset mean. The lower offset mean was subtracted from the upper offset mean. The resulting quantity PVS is -44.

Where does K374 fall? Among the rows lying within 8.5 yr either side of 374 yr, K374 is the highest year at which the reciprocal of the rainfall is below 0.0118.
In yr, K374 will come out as 382.0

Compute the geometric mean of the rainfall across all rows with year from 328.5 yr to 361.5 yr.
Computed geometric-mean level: 69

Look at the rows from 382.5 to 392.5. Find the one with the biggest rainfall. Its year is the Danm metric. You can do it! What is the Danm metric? 392.0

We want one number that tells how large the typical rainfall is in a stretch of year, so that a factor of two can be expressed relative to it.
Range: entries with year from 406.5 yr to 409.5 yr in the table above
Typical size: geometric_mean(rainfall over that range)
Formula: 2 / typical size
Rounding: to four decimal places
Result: 0.0163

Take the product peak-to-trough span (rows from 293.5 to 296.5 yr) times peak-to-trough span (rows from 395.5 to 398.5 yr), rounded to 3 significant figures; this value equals 118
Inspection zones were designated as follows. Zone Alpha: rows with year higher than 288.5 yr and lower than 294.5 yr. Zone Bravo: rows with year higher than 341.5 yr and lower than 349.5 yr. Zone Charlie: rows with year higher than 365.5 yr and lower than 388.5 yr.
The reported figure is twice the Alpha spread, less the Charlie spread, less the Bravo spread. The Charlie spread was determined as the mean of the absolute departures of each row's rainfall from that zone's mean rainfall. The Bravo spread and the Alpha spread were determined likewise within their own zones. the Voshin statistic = 1.8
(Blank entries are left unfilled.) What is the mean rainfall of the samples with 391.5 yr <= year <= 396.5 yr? 120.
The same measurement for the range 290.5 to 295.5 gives 83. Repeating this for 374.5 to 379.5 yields 107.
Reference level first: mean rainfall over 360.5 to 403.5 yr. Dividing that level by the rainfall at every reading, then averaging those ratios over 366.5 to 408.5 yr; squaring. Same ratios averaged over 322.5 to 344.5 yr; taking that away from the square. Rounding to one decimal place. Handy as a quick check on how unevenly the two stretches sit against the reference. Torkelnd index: -1.2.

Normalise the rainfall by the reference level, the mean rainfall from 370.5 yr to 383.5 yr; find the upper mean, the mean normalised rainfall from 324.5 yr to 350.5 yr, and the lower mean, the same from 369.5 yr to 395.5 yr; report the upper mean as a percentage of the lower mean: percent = 52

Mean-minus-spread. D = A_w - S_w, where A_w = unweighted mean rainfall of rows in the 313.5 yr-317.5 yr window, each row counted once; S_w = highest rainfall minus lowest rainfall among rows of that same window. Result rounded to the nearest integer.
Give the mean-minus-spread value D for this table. 73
